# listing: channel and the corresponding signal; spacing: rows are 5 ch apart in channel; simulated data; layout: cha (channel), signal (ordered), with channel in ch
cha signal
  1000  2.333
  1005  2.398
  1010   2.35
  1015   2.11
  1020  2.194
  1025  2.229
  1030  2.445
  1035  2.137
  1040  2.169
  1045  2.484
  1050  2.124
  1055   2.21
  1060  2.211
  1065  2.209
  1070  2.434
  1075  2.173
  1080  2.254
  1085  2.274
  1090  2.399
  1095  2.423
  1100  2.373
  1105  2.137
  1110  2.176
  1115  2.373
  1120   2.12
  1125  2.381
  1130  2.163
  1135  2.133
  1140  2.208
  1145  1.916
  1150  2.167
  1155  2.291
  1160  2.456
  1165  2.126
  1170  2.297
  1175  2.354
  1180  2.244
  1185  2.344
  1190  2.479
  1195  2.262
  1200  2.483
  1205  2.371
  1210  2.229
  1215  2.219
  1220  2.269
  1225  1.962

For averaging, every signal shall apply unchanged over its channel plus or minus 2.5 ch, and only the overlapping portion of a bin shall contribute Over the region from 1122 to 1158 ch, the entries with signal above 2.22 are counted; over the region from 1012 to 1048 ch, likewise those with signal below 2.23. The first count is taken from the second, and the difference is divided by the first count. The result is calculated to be 1.5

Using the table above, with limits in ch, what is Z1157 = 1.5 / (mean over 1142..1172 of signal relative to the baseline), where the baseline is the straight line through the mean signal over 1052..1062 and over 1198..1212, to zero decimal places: -14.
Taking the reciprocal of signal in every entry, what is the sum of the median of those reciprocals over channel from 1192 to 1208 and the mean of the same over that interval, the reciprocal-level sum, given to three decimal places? 0.844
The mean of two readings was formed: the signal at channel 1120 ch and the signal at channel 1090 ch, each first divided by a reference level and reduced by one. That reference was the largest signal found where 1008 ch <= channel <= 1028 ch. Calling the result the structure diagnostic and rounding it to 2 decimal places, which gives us -0.04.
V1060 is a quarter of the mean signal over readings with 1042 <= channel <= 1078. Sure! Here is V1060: 0.566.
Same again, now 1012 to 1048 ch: 0.563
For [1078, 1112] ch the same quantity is 0.573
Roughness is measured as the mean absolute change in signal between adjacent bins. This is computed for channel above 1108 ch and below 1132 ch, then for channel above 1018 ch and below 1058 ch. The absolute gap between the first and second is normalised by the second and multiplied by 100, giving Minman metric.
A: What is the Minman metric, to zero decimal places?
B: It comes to 20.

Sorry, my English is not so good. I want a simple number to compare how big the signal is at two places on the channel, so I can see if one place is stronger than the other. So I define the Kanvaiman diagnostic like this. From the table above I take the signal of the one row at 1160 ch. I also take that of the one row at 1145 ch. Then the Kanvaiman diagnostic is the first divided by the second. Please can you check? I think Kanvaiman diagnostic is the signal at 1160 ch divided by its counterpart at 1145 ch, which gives 1.28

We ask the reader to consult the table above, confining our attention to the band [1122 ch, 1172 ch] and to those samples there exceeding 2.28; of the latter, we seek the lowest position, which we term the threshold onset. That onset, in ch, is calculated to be 1125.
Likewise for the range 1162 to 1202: 1170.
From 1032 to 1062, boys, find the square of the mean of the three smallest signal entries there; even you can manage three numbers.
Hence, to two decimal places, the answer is 4.59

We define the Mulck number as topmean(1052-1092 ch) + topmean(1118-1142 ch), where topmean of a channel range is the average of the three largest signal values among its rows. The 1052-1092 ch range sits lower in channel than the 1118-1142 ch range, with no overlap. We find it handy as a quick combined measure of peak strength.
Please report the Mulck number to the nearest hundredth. 4.62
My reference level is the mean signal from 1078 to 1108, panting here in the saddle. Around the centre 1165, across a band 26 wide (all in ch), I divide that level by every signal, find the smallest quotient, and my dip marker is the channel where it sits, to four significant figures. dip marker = 1160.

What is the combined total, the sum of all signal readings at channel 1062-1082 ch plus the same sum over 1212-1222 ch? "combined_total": 13.6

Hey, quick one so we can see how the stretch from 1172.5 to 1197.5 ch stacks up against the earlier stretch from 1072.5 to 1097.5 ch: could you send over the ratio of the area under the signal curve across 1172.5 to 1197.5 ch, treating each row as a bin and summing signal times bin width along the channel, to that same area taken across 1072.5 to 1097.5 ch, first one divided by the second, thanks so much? 1.01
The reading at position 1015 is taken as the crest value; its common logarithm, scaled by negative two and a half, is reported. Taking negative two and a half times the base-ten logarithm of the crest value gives -0.811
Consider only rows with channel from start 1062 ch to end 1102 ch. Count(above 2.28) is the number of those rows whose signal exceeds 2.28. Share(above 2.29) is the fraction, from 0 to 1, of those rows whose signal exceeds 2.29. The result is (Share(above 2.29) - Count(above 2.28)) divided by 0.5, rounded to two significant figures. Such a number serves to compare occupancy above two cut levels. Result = -7.0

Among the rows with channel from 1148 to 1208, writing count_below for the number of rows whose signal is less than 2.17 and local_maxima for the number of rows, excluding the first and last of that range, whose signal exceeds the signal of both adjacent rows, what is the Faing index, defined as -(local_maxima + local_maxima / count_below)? -6.0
